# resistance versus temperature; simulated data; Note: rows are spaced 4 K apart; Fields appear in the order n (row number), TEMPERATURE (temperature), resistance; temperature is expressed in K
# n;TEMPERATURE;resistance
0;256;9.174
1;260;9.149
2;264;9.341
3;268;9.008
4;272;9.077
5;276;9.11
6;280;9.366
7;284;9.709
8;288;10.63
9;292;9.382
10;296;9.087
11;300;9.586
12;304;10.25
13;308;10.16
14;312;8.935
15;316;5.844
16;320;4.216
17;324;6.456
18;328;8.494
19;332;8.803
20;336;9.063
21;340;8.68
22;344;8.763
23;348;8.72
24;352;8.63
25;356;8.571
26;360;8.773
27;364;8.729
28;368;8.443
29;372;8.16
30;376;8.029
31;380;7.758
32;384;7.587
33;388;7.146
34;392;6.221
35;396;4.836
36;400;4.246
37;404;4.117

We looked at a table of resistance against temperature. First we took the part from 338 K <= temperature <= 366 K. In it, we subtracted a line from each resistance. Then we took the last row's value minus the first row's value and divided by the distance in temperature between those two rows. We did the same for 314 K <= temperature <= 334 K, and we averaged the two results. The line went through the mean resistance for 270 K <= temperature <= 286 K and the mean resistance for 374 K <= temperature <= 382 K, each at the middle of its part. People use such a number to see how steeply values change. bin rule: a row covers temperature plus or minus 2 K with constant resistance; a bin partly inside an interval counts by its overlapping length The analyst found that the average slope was 0.11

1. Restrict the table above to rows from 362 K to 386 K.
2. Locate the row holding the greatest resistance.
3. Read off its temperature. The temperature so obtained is 364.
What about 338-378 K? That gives 360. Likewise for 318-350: 336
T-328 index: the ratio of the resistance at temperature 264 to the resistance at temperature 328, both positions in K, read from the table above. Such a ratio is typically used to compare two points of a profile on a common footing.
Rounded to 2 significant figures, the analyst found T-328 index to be 1.1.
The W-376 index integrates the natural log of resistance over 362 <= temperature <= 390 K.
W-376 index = 58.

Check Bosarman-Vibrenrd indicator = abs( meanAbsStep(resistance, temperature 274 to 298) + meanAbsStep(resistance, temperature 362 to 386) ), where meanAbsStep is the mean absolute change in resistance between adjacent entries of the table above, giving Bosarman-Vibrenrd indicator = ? 0.84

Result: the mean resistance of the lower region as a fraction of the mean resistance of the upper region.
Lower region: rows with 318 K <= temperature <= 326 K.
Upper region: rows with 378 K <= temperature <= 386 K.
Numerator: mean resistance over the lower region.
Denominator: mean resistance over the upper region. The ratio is 0.70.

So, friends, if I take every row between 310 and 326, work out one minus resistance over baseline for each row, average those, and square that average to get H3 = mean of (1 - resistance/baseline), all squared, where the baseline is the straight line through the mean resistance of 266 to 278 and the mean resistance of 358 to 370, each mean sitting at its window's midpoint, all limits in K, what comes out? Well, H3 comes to 0.079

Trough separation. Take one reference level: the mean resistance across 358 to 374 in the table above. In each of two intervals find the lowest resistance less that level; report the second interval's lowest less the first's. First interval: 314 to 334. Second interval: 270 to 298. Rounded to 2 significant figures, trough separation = 4.9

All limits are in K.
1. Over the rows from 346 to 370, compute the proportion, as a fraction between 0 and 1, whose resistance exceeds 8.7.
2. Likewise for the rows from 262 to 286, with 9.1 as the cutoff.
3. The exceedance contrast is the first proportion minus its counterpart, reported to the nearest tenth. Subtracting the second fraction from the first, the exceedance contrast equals -0.2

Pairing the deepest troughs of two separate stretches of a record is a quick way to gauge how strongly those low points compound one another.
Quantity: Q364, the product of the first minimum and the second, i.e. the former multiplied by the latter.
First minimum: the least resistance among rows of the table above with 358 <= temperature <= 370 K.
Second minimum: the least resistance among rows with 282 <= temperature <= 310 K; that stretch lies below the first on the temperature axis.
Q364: 77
